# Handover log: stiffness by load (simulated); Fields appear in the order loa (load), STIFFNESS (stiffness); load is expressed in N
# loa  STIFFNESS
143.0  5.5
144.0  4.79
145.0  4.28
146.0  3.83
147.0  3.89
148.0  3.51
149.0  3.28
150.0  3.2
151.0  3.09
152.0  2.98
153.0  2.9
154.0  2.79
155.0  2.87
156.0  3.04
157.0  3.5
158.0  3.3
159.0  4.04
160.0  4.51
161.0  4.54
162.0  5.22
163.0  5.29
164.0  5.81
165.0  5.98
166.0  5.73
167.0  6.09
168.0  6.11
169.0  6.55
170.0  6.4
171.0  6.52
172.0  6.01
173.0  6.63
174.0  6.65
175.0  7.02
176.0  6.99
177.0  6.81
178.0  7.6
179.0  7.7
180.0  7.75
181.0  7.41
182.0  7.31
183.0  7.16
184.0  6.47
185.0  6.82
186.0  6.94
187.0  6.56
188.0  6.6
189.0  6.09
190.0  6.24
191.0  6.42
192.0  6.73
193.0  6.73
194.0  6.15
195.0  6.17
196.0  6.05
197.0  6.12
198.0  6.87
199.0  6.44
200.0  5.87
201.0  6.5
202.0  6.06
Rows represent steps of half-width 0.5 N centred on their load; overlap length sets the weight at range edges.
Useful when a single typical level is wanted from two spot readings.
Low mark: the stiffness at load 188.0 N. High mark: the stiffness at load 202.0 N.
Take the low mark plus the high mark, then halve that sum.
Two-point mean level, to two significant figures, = 6.3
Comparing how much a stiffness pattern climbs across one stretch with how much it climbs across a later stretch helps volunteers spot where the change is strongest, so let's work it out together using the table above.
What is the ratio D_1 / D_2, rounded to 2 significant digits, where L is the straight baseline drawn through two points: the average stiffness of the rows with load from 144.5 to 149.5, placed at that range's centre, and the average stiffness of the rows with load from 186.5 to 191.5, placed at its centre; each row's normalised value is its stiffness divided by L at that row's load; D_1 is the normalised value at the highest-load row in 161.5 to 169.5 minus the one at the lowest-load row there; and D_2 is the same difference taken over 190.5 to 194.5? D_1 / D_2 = -2.4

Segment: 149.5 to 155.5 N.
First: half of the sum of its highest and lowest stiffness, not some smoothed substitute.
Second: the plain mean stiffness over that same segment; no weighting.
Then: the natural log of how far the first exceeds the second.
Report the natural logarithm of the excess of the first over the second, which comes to -3.8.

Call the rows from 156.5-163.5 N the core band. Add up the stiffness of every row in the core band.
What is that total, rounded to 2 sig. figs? 30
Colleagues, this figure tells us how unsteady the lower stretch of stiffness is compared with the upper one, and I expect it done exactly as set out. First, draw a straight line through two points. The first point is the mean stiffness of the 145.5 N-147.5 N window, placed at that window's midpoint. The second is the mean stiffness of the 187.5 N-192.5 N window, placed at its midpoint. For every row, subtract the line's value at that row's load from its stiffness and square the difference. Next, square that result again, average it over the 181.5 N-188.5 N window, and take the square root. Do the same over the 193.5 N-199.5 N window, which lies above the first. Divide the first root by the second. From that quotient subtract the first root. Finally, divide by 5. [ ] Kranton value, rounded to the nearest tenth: 0.3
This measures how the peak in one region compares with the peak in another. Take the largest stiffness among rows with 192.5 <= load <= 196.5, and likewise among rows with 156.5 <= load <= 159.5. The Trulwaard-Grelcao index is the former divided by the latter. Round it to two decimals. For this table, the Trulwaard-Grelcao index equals 1.67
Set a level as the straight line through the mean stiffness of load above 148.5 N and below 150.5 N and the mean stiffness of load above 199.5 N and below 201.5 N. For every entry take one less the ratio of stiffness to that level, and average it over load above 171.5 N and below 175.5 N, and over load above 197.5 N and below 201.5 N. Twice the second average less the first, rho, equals 0.32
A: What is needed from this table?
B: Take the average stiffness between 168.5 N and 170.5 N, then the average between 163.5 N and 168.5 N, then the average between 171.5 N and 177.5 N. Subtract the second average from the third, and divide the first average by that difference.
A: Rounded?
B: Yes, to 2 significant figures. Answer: 8.7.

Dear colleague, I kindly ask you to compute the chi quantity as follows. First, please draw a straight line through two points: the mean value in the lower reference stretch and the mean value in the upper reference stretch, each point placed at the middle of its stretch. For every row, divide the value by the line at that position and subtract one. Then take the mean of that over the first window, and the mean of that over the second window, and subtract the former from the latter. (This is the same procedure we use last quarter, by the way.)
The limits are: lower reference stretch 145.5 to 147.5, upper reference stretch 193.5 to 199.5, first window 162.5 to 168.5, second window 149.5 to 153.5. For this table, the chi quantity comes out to -0.48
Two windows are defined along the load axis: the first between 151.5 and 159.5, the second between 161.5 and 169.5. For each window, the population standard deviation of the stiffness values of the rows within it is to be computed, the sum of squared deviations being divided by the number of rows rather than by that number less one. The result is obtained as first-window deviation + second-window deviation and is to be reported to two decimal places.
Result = 0.81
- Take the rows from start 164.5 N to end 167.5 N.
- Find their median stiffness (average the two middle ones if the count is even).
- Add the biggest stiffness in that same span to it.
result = 12.1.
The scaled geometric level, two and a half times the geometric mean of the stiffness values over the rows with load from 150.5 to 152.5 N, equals 8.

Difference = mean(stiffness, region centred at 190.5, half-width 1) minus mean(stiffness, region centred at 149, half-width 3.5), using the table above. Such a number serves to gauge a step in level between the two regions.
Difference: 2.9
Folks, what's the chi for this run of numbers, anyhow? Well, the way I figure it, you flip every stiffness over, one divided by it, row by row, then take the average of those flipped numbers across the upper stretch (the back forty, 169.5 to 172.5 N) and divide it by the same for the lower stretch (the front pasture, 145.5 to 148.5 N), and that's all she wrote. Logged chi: 0.59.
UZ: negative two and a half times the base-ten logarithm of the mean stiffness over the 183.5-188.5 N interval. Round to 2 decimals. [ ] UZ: -2.06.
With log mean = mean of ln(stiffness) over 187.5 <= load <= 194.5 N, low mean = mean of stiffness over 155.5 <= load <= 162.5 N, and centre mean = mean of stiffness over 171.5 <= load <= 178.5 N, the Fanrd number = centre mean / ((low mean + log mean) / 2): 2.3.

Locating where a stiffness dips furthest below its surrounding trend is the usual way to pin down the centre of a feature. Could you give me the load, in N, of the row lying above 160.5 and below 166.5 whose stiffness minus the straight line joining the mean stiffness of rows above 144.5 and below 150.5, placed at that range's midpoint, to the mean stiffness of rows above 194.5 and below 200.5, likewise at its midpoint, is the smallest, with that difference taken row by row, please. 161.0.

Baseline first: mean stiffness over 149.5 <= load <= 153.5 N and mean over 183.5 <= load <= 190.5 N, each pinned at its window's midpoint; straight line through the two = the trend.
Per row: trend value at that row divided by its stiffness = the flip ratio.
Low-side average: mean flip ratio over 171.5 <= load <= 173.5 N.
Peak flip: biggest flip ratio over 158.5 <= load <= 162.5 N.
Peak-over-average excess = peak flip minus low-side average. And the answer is 0.13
